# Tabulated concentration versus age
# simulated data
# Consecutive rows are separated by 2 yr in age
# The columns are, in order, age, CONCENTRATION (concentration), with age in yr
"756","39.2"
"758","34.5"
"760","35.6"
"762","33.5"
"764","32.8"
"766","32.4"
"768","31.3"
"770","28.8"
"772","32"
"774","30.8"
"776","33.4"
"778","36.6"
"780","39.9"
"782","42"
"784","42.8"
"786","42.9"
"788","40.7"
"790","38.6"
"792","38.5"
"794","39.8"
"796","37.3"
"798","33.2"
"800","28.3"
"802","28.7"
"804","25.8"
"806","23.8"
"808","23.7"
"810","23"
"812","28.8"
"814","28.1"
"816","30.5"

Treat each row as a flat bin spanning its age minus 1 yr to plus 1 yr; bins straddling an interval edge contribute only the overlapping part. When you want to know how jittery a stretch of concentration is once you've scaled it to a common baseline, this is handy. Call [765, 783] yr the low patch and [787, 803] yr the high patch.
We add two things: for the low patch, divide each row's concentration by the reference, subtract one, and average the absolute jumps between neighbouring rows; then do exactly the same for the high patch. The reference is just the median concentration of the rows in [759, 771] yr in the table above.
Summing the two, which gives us 0.14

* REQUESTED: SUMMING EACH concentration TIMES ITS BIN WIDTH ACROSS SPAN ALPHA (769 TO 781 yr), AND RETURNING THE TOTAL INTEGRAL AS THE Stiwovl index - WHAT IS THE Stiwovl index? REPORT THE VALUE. 403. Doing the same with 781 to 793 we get 491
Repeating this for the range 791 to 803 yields 412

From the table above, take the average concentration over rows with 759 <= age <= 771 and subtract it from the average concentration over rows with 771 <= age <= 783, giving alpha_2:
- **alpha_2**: 3.4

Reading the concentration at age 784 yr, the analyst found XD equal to 42.8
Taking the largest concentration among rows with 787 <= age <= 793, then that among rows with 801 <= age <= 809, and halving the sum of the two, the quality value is 35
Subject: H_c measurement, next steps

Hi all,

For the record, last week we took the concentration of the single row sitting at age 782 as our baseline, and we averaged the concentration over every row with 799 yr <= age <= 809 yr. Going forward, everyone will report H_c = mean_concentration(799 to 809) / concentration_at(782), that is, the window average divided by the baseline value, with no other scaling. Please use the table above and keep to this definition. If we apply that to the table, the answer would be 0.62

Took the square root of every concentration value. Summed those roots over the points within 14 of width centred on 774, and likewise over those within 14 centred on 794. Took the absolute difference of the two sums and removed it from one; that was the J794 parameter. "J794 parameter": -1.0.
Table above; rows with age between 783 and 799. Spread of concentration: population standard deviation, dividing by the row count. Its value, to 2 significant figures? 3.0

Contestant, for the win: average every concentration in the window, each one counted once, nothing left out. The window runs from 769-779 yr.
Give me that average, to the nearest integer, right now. 32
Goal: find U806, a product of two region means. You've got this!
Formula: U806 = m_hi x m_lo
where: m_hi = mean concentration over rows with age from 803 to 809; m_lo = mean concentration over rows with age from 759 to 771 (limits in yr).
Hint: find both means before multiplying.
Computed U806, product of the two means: 792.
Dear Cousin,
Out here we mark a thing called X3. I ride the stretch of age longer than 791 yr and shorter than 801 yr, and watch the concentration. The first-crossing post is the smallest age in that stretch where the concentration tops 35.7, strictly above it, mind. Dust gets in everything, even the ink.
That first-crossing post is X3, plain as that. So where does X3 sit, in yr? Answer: 792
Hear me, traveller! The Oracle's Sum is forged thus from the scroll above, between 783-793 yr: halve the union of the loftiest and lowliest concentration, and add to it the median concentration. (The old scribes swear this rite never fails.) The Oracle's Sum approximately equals 81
